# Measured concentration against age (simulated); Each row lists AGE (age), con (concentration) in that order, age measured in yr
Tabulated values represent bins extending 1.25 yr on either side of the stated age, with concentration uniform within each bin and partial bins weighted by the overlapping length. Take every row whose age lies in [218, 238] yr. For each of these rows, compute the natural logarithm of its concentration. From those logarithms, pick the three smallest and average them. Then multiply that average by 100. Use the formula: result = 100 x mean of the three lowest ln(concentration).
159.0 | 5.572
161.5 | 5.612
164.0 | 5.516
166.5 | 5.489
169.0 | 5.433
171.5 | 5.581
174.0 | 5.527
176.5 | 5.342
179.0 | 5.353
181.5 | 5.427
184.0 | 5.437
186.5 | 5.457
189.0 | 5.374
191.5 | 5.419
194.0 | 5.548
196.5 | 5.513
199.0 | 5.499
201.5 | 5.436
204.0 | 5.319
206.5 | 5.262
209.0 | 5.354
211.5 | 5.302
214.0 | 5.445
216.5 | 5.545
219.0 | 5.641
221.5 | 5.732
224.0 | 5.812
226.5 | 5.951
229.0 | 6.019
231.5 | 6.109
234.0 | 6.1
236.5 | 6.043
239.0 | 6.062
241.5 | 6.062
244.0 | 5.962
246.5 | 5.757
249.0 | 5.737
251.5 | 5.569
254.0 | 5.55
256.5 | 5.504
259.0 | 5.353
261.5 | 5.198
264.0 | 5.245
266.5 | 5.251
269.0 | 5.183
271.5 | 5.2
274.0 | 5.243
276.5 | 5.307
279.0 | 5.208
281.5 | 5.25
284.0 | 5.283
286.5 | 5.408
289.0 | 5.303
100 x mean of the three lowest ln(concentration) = 174.5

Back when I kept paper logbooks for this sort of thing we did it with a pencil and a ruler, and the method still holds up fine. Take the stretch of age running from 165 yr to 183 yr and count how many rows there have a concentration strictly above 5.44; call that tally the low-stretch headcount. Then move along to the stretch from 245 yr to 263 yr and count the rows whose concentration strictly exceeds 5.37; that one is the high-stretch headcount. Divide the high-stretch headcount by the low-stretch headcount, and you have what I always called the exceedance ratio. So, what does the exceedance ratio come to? 1.7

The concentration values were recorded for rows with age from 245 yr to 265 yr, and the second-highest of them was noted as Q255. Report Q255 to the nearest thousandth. 5.737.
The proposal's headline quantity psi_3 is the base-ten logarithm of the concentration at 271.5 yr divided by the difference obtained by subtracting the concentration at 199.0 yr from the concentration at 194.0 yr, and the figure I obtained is 2.03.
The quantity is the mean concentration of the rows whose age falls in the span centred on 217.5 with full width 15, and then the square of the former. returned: 31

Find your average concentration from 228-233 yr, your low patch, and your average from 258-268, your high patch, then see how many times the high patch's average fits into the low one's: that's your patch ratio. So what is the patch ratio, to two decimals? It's 1.15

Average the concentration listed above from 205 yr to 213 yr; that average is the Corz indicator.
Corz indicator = 5.3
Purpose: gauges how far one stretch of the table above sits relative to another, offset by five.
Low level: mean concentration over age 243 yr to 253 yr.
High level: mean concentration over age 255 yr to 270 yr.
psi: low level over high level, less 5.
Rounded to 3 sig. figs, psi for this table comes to -3.91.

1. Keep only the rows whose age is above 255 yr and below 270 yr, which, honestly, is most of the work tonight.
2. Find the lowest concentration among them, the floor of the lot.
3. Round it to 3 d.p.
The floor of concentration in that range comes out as 5.183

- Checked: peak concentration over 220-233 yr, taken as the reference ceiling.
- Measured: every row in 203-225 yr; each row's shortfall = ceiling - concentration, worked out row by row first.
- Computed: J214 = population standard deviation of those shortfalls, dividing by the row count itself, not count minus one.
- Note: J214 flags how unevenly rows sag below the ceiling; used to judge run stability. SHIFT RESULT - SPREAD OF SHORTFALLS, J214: 0.19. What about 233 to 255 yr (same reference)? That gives 0.21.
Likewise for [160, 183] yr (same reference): 0.09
